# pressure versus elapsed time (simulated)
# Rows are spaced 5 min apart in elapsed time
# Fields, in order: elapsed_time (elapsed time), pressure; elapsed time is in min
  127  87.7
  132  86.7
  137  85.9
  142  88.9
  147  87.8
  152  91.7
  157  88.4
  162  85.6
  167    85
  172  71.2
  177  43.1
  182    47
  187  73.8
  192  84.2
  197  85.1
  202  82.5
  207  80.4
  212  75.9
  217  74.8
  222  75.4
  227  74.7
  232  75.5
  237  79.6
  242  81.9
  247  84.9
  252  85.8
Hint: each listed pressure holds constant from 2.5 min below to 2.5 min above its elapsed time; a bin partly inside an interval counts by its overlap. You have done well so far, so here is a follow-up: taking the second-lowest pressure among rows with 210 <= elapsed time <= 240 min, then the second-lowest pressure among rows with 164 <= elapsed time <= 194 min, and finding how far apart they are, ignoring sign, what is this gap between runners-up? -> 28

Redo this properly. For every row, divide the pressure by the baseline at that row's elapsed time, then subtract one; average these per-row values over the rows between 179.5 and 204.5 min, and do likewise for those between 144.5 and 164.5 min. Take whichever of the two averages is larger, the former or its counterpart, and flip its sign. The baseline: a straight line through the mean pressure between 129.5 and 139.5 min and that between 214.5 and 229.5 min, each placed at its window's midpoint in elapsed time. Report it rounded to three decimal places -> -0.056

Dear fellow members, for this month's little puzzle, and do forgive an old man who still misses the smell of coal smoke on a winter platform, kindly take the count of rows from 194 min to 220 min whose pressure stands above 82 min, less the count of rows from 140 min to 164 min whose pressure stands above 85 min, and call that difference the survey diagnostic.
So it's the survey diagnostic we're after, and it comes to -3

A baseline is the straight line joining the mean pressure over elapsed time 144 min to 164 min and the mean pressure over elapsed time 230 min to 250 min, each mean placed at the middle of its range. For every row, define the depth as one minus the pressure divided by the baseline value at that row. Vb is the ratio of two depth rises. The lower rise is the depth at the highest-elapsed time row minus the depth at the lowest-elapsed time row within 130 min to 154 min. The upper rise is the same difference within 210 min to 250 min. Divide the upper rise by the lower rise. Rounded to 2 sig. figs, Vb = 2.0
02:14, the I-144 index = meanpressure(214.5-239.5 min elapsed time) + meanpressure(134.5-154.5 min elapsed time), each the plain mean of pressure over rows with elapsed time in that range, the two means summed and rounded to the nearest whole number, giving 165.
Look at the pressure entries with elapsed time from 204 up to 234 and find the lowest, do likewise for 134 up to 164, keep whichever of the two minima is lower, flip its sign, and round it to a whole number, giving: -75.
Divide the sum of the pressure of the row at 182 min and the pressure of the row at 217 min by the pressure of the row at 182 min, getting 2.59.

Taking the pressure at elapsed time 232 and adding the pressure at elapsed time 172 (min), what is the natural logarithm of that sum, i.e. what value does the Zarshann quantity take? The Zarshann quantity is 4.99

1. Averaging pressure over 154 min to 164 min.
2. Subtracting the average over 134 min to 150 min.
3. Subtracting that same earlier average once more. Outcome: -88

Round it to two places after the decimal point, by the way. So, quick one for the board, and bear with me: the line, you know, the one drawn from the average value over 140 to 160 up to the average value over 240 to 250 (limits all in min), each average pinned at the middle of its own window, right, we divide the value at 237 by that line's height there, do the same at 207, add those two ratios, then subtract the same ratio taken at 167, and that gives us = 0.92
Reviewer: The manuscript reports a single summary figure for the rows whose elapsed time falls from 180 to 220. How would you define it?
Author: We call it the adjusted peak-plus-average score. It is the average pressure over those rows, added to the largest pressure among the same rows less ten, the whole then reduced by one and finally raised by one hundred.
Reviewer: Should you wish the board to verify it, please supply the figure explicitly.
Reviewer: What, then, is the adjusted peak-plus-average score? 250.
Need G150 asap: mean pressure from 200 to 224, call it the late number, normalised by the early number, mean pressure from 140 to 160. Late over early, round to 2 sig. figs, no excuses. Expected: 0.87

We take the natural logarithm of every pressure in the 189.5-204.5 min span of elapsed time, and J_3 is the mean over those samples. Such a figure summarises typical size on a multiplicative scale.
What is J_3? 4.43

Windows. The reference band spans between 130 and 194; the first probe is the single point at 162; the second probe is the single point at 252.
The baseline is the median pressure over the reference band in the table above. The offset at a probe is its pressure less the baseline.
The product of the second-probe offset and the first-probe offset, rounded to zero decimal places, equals 0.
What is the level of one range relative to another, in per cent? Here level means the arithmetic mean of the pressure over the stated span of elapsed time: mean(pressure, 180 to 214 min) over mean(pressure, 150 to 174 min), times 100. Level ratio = 90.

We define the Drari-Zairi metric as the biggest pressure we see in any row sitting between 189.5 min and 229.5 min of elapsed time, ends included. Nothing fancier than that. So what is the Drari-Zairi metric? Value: 85.1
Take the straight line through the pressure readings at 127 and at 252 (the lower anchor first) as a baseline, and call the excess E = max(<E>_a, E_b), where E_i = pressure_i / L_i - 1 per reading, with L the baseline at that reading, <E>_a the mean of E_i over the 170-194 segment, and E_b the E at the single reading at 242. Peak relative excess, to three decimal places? -0.047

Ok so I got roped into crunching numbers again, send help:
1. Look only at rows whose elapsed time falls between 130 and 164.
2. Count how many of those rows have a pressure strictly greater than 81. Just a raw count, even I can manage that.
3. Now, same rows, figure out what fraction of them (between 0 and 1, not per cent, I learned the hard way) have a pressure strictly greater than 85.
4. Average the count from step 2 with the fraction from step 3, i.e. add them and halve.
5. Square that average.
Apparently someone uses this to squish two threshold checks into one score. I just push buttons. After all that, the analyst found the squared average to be 16.0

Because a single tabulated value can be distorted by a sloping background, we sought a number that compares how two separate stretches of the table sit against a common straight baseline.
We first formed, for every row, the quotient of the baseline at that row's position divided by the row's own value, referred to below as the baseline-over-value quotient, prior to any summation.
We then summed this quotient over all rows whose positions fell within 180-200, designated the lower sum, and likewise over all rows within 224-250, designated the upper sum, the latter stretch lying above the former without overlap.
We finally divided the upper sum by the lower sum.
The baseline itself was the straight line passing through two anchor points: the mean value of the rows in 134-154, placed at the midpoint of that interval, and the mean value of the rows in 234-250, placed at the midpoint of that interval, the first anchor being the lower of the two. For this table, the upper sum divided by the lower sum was 1.0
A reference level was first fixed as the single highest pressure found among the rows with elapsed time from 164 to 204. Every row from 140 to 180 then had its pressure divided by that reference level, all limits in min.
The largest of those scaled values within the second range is 1.08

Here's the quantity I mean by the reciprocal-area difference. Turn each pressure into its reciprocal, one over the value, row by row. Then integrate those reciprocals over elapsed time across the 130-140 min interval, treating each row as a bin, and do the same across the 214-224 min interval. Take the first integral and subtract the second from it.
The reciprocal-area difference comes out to -0.02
